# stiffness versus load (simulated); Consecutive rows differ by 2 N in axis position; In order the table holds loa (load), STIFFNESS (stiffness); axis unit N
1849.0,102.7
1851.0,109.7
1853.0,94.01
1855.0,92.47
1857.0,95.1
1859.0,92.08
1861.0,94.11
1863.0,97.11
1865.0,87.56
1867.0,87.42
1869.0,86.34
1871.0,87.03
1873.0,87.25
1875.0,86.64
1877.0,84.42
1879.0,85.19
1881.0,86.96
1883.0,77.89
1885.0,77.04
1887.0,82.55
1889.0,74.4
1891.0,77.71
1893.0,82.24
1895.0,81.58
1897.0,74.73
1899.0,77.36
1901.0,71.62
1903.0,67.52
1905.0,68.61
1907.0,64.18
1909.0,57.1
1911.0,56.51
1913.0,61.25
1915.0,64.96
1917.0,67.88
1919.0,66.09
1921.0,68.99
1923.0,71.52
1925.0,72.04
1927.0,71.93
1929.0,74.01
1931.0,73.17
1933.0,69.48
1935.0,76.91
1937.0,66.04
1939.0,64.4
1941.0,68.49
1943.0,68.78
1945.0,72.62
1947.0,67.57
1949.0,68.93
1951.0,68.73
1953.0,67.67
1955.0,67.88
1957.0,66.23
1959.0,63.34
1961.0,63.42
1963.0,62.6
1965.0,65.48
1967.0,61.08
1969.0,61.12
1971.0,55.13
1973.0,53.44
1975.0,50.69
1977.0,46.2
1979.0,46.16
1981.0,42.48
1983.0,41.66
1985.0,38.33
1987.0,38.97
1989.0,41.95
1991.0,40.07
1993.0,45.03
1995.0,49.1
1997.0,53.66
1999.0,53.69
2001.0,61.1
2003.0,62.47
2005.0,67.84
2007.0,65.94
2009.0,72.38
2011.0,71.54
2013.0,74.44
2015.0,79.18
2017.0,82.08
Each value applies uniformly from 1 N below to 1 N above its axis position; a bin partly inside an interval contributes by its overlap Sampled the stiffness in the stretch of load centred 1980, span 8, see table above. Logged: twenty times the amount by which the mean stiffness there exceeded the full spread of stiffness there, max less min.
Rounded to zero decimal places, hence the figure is 792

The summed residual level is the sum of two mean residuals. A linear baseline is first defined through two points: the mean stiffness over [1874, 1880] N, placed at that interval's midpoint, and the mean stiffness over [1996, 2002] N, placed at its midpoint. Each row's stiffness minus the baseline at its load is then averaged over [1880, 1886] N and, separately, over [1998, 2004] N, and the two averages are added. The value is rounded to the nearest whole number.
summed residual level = 0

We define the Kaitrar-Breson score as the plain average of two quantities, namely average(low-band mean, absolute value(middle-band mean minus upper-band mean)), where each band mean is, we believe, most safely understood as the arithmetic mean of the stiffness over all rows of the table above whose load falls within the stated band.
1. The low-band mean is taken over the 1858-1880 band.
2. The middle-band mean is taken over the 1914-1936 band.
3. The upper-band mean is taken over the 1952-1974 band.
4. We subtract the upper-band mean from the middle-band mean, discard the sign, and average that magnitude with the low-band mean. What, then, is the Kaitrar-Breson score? 48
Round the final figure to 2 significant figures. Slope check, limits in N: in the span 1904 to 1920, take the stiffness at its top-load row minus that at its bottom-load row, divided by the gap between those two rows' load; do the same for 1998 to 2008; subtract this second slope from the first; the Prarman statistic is -1.7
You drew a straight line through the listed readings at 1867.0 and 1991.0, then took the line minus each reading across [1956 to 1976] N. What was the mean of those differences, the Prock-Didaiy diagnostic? -11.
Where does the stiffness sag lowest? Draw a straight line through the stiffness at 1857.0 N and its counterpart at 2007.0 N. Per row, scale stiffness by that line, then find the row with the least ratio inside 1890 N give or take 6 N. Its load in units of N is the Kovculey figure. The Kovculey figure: 1889.0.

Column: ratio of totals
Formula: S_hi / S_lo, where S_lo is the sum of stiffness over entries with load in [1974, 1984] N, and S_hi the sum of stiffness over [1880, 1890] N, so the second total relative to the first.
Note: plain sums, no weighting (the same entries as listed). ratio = 1.76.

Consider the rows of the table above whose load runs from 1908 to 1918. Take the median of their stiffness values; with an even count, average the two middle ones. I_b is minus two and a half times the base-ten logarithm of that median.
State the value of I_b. -4.47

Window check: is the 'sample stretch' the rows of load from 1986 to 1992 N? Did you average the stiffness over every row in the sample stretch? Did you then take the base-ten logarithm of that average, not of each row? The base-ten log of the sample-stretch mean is 1.61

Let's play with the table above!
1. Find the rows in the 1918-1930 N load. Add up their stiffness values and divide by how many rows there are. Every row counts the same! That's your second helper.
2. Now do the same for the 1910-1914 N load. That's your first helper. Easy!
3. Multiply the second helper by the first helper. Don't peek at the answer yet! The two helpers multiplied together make 4167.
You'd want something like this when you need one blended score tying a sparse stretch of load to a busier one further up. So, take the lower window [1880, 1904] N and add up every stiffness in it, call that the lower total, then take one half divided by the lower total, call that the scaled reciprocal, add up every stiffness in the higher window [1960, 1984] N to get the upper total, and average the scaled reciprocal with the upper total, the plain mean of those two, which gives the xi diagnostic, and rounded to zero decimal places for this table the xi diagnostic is 325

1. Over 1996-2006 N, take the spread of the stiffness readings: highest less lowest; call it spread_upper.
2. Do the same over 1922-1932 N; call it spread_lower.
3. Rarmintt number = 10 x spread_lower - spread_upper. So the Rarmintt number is 11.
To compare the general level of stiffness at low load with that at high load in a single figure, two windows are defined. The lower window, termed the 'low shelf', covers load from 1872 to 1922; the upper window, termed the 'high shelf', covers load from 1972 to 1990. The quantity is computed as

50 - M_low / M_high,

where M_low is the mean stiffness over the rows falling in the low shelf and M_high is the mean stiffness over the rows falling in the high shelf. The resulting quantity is 48.3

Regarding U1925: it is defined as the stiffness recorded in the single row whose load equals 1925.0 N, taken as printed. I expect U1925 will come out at 72.04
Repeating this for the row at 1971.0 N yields 55.13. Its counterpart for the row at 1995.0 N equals 49.1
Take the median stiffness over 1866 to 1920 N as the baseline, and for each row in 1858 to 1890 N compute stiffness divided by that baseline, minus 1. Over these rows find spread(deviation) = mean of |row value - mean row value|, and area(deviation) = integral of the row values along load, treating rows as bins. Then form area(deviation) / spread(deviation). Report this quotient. 65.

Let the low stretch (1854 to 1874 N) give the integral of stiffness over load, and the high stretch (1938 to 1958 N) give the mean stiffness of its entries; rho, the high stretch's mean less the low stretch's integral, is -1745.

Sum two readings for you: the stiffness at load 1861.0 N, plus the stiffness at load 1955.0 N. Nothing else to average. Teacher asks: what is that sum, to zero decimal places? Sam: 162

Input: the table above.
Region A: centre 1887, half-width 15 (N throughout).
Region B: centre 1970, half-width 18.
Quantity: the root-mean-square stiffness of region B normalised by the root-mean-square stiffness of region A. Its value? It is 0.69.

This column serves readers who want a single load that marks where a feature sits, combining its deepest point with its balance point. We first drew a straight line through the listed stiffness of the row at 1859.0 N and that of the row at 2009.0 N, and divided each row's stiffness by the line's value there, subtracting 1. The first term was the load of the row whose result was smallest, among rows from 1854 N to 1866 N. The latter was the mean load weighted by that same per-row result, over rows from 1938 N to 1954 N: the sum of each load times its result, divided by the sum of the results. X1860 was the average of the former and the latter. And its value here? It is 1905.3 N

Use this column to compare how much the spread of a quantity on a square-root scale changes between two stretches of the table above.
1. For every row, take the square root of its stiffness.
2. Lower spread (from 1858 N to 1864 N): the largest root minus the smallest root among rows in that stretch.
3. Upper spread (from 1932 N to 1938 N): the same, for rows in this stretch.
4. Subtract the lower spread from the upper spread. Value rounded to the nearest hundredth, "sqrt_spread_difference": 0.38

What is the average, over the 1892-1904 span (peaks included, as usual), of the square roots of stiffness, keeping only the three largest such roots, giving 8.97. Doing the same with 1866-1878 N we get 9.34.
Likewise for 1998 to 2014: 8.53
